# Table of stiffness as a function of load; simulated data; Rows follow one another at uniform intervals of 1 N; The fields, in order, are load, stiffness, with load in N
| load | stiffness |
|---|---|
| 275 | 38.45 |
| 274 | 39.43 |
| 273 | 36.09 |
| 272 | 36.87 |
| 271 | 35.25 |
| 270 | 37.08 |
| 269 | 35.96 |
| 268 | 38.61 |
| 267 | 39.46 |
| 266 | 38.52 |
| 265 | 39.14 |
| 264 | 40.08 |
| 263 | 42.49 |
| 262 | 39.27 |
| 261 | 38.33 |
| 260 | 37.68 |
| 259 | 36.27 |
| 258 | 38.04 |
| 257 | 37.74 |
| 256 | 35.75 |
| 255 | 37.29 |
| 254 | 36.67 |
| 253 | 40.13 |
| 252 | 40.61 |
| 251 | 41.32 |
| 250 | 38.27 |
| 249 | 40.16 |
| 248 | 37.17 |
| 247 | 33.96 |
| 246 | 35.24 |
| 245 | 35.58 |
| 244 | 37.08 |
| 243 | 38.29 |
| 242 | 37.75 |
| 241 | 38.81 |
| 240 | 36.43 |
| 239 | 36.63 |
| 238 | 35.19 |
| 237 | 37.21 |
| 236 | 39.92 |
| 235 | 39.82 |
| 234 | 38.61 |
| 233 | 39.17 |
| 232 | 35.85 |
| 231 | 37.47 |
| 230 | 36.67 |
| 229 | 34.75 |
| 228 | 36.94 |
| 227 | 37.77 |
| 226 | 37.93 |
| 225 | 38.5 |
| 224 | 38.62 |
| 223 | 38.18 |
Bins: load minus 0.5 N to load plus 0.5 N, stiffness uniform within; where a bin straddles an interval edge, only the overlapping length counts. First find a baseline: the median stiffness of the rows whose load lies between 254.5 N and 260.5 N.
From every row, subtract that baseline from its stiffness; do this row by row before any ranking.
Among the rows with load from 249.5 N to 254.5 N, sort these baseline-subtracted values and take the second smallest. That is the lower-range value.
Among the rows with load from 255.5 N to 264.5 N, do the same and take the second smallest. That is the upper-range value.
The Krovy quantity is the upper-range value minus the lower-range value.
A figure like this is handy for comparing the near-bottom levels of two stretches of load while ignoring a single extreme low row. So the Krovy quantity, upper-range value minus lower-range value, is -2.0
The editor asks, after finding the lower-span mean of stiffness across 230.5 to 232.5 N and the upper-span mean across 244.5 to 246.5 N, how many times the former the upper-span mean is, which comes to 0.97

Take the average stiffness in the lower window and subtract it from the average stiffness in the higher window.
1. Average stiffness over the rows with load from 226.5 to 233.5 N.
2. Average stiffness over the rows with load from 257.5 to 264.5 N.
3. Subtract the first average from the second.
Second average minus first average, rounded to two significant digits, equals 1.9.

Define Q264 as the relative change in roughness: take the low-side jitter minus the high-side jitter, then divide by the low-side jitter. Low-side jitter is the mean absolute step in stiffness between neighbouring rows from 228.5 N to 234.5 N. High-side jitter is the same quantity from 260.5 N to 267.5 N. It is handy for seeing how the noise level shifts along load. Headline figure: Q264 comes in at 0.1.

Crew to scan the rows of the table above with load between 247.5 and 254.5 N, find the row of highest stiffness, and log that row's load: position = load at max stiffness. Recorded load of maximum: 251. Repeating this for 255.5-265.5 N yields 263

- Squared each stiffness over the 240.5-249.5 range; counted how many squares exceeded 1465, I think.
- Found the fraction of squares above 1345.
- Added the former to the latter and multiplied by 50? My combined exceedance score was 183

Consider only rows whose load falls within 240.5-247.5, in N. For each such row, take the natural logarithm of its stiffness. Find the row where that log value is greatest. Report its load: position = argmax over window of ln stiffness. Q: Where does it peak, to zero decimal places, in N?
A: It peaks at 241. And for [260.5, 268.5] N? 263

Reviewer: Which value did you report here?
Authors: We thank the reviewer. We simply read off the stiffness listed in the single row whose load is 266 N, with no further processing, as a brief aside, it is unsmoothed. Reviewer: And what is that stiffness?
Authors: 38.52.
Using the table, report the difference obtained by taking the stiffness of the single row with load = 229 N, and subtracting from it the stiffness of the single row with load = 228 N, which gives -2.2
